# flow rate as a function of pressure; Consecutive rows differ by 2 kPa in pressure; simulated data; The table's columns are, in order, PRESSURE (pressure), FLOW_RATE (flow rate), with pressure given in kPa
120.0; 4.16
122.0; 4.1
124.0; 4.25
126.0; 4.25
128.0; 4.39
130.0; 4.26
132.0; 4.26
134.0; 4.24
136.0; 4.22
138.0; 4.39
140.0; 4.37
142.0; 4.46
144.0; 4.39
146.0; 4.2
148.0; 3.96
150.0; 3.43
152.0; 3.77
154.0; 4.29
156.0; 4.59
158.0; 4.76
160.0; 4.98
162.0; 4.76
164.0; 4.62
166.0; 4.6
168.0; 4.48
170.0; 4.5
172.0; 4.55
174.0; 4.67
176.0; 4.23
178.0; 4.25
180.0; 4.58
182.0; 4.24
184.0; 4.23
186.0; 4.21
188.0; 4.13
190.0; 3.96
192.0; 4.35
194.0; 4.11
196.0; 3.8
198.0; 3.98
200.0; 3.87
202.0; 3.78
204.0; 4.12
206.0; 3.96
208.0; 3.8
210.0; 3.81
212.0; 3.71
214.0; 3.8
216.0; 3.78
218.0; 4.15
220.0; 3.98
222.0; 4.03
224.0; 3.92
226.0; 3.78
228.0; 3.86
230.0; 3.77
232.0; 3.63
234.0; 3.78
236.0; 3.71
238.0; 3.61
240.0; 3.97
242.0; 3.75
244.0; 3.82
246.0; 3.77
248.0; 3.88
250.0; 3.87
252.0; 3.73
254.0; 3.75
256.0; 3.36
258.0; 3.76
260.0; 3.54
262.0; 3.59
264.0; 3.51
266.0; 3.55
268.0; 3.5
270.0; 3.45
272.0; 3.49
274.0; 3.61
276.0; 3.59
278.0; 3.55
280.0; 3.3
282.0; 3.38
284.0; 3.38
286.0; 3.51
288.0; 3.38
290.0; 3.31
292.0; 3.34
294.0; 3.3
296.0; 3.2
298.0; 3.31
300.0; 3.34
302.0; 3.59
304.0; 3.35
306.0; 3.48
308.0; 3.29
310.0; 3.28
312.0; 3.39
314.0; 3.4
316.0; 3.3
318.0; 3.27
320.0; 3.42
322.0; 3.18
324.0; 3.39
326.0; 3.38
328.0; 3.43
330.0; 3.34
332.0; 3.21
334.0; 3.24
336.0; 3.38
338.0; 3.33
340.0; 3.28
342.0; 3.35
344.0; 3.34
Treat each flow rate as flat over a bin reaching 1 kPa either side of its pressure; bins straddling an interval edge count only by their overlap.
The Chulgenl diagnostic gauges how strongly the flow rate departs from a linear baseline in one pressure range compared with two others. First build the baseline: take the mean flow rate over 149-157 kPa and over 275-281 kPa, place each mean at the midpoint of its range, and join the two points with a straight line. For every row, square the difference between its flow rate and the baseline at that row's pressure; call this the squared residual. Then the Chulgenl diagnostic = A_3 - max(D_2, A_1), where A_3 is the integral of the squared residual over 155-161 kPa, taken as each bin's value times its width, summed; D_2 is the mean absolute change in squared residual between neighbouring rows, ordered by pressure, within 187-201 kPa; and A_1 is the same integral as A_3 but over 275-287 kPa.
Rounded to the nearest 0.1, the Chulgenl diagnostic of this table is 3.7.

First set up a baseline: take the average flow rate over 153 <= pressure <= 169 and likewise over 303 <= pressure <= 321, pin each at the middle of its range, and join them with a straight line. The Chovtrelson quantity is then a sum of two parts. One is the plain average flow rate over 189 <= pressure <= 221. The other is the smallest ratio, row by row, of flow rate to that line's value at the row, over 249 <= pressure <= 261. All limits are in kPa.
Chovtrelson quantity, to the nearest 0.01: 4.81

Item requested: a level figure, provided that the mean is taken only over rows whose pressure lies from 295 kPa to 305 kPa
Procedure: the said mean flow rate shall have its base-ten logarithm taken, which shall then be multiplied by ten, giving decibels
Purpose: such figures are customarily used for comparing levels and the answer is 5.3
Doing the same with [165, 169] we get 6.6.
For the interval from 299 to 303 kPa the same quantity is 5.4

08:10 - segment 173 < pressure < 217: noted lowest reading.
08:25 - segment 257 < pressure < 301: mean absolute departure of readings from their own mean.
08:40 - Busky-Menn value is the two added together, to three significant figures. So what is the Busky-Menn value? 3.82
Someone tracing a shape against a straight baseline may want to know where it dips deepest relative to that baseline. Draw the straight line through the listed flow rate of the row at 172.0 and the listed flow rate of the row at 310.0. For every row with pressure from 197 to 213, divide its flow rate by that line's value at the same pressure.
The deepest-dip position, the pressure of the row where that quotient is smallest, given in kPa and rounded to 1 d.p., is 202.0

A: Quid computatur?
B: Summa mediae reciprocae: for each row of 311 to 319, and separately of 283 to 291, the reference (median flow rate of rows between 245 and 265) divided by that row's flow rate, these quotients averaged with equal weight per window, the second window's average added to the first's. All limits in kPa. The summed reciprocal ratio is 2.22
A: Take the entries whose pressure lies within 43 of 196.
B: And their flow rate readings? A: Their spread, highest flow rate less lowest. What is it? 1.4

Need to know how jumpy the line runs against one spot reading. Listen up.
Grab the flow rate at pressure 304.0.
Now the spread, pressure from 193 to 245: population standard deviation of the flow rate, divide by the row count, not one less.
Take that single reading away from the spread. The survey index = -3.21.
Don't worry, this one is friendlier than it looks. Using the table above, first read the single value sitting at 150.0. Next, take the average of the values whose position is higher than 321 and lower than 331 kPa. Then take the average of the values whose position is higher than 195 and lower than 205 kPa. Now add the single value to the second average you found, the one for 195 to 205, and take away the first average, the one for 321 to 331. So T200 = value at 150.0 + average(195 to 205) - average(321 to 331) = 4.0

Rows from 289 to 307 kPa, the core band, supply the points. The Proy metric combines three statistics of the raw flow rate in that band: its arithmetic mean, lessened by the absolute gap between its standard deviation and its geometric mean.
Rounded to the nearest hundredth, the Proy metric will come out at 0.11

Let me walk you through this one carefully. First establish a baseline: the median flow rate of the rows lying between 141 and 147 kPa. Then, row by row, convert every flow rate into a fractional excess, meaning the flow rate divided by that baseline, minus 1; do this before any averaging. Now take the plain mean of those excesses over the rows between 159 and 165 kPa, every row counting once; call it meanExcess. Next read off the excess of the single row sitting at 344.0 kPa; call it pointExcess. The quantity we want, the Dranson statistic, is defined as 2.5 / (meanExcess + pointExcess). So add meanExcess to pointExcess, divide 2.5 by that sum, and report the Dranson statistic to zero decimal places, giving -17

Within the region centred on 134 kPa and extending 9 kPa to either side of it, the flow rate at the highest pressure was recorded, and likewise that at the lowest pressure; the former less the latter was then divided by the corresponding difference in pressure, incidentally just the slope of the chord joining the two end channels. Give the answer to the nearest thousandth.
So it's 0.013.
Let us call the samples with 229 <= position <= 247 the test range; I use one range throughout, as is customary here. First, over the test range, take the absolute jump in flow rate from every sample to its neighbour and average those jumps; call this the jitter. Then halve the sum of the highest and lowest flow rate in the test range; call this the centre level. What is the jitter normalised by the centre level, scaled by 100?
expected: 3.83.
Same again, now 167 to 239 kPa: 3.64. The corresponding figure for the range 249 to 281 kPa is 3.55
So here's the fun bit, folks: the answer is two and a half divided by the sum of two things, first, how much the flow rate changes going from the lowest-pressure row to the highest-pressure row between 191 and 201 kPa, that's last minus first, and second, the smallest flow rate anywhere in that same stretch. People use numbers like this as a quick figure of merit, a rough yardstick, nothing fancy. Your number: 0.753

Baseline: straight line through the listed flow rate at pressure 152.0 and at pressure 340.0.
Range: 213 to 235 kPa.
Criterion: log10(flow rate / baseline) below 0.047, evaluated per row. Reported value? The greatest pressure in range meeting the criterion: 234.0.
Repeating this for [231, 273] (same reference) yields 272.0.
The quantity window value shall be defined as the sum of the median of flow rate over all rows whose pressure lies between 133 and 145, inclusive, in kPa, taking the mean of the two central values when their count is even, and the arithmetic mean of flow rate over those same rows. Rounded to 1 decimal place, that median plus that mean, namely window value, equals 8.7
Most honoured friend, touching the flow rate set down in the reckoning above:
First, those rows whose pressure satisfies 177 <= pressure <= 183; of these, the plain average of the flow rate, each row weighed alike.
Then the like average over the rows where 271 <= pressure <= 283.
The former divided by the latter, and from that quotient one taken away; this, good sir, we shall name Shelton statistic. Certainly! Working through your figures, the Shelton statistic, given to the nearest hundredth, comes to 0.25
